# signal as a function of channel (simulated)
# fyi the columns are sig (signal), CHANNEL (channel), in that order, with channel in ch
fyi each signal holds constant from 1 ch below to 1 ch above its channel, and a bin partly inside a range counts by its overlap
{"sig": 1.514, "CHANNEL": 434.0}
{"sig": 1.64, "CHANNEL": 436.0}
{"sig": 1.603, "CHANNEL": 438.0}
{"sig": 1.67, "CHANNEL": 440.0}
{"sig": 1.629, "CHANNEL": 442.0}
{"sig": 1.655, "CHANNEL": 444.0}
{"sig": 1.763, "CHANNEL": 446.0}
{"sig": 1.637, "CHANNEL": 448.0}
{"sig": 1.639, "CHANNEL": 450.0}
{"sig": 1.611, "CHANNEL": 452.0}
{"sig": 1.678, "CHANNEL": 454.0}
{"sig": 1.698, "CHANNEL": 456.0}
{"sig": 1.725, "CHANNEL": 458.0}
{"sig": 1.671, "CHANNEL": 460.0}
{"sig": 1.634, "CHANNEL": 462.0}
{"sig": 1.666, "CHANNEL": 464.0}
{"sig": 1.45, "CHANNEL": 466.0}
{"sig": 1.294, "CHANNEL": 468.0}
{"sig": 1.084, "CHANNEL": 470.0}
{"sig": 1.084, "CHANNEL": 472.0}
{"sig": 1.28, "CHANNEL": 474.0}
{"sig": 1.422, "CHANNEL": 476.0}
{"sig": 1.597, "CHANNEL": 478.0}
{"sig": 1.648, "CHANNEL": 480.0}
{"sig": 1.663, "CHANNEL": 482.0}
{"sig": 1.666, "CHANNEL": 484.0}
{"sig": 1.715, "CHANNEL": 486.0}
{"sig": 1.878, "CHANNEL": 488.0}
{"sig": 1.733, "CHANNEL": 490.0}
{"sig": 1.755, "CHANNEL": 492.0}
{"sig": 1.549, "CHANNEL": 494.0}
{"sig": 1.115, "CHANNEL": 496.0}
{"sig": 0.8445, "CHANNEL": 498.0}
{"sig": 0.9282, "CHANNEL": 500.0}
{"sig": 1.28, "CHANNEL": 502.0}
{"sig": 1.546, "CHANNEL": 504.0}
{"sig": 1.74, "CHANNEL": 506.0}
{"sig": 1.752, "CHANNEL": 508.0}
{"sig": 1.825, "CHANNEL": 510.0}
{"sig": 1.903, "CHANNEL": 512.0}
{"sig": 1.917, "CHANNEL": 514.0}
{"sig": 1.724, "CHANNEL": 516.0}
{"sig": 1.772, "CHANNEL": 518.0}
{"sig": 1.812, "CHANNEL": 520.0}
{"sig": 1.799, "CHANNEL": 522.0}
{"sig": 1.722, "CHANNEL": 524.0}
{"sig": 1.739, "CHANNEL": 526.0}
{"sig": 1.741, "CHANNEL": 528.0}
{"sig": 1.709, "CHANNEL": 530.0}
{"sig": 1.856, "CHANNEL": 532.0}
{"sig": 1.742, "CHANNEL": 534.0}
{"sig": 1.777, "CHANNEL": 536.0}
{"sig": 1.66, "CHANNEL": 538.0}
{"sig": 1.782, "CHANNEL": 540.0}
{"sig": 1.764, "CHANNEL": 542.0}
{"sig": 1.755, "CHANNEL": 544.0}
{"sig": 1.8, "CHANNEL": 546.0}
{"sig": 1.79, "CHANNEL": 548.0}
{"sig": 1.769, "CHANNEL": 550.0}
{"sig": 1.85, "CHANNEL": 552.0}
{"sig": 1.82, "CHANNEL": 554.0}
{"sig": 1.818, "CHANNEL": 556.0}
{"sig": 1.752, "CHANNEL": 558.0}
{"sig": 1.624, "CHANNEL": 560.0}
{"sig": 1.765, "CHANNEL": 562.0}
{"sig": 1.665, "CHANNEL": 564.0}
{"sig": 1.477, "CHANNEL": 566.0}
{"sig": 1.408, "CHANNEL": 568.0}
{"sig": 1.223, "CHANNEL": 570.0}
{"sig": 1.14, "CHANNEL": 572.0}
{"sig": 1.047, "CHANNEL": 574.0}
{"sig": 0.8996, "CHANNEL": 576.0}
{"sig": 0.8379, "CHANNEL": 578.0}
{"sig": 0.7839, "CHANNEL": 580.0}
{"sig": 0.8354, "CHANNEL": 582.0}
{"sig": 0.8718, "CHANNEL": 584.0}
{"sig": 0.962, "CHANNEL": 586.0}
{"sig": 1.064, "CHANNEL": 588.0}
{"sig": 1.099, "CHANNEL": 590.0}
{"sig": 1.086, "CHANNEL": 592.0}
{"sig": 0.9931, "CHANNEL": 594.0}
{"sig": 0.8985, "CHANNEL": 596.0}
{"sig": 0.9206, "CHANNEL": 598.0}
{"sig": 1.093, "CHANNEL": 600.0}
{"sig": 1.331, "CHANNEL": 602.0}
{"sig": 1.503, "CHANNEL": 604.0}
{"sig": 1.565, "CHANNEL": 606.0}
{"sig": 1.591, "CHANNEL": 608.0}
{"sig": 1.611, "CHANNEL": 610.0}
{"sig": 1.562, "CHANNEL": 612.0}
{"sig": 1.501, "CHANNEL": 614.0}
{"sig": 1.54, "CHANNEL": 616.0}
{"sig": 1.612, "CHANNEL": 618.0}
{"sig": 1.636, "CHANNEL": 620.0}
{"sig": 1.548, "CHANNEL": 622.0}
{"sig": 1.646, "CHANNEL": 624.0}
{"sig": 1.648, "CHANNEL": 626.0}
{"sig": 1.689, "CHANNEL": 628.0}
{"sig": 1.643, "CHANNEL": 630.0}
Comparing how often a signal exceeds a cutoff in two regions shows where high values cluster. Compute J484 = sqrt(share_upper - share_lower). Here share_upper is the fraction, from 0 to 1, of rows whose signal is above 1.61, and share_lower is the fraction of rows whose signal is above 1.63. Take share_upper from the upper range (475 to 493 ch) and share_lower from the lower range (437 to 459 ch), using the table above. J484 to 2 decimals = 0.22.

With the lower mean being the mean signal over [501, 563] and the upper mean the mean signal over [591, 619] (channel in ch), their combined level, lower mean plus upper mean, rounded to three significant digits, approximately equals 3.10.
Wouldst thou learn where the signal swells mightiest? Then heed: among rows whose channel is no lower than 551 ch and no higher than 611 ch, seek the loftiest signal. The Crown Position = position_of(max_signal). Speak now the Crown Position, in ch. 552.0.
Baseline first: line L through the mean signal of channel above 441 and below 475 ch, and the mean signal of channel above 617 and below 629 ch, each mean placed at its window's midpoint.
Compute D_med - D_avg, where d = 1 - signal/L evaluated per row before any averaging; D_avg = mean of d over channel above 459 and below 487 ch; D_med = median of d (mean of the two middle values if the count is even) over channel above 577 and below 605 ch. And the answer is 0.36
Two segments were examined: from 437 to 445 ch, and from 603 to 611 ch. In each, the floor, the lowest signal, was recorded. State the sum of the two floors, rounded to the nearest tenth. 3.1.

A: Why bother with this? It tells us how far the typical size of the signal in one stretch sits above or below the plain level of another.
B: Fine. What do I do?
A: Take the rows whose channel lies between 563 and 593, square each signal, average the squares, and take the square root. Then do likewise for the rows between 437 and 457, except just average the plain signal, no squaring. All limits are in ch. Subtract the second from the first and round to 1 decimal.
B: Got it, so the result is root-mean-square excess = -0.5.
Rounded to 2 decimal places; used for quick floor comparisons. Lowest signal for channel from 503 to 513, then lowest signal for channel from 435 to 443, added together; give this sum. 3.15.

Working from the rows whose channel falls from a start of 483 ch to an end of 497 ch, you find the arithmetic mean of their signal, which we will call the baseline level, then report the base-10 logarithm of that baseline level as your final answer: 0.21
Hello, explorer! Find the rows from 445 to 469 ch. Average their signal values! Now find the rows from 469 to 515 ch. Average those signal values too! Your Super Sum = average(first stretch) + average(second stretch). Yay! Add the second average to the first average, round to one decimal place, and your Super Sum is 3.1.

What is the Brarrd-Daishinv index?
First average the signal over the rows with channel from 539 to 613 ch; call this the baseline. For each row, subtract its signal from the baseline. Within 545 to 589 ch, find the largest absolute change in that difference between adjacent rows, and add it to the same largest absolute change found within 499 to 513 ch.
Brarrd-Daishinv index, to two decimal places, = 0.54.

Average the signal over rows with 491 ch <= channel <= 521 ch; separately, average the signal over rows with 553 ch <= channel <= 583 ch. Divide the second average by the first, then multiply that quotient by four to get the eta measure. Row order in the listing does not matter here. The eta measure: 3.4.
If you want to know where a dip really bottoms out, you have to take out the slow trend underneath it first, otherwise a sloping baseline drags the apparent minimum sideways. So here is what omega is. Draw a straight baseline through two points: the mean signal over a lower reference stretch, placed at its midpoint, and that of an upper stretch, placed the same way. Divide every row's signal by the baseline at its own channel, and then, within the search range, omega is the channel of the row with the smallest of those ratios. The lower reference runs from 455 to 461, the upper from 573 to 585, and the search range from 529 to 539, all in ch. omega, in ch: 530.0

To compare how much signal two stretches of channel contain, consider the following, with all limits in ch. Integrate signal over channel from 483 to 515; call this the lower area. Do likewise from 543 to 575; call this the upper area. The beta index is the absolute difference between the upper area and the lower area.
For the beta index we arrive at 1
